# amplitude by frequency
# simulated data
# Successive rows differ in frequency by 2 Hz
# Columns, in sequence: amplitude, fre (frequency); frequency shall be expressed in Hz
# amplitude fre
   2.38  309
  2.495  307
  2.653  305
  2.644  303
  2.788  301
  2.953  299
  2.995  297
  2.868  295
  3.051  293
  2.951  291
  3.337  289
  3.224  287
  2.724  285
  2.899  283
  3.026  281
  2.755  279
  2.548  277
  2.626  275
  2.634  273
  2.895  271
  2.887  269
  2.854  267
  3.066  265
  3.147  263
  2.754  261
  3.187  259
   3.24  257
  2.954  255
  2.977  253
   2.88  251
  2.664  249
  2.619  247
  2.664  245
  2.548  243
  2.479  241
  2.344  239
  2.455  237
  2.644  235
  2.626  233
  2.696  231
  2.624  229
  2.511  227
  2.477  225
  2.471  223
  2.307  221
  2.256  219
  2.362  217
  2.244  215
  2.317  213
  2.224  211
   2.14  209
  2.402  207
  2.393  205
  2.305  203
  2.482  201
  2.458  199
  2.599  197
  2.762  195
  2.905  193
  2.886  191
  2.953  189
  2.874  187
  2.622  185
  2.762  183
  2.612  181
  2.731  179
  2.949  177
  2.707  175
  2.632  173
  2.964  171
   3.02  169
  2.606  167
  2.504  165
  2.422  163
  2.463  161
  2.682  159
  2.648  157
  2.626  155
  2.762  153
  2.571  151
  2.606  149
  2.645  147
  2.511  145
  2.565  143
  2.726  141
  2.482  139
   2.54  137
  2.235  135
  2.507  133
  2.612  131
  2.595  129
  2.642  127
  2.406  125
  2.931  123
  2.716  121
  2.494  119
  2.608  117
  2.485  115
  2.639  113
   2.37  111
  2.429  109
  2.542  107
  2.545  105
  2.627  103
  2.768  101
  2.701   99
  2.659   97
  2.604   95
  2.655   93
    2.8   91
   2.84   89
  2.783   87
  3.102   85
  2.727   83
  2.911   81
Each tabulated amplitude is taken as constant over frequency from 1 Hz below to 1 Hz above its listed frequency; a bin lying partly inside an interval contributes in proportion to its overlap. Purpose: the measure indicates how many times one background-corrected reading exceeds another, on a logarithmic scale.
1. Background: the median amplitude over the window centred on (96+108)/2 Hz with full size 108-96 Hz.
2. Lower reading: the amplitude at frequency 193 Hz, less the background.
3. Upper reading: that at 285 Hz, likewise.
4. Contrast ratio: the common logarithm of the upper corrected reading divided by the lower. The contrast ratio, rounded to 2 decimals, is -0.51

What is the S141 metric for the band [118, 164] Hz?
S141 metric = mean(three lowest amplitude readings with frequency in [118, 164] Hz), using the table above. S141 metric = 2.4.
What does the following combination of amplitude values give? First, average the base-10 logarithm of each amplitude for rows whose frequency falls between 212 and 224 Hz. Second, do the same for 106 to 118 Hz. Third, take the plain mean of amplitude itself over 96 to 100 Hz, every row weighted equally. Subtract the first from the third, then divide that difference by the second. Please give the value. 5.8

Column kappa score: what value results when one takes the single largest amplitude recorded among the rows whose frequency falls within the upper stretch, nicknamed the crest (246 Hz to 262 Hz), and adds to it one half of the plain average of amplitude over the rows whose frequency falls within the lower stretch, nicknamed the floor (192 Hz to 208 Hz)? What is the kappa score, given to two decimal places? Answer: 4.51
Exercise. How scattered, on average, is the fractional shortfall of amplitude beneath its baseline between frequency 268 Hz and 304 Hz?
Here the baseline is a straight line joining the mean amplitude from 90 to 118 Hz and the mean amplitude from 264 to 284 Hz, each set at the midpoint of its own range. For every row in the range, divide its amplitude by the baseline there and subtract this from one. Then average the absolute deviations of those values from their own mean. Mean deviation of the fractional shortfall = 0.06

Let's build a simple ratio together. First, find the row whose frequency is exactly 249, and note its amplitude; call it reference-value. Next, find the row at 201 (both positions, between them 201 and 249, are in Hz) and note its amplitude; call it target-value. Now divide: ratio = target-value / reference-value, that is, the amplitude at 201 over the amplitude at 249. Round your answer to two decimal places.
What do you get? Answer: 0.93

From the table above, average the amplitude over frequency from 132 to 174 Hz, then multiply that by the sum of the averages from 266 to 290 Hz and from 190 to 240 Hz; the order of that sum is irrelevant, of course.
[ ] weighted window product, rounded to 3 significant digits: 13.9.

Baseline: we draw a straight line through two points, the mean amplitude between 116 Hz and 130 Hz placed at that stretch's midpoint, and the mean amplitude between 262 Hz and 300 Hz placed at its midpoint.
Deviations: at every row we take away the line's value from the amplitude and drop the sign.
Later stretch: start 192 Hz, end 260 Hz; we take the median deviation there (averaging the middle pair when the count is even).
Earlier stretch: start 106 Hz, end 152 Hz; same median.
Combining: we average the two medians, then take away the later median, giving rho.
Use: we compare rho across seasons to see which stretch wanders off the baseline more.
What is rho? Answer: -0.101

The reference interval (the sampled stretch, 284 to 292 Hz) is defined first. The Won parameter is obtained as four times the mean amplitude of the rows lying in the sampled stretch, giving 12.2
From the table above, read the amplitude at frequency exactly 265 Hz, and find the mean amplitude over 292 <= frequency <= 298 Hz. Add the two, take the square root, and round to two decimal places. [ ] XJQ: 2.46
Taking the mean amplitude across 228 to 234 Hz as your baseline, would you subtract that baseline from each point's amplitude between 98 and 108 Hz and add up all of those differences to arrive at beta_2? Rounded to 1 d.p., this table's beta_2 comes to -0.1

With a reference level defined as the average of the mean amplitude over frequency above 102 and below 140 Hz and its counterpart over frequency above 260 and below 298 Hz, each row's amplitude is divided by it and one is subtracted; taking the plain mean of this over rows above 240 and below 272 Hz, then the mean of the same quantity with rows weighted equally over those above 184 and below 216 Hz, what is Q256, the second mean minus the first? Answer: -0.12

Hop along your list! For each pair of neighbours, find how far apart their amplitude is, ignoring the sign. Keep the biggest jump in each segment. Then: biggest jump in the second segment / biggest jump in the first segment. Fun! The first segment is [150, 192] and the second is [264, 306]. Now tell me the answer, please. 1.2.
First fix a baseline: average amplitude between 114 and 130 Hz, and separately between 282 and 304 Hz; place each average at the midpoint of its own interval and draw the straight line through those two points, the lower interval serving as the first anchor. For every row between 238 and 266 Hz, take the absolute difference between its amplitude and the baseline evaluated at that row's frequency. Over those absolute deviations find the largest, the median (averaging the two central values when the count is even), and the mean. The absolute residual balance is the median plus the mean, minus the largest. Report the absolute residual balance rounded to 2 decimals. -0.05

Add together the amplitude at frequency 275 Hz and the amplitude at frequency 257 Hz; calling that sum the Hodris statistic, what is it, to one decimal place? 5.9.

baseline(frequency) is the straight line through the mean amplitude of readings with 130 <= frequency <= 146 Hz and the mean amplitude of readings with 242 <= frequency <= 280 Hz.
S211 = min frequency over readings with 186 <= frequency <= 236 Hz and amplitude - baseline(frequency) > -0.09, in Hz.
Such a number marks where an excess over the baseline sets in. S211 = 187 Hz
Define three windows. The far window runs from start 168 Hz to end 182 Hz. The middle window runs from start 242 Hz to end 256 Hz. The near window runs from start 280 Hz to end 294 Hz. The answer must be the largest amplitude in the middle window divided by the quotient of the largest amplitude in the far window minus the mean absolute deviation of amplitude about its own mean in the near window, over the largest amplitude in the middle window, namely 3.09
